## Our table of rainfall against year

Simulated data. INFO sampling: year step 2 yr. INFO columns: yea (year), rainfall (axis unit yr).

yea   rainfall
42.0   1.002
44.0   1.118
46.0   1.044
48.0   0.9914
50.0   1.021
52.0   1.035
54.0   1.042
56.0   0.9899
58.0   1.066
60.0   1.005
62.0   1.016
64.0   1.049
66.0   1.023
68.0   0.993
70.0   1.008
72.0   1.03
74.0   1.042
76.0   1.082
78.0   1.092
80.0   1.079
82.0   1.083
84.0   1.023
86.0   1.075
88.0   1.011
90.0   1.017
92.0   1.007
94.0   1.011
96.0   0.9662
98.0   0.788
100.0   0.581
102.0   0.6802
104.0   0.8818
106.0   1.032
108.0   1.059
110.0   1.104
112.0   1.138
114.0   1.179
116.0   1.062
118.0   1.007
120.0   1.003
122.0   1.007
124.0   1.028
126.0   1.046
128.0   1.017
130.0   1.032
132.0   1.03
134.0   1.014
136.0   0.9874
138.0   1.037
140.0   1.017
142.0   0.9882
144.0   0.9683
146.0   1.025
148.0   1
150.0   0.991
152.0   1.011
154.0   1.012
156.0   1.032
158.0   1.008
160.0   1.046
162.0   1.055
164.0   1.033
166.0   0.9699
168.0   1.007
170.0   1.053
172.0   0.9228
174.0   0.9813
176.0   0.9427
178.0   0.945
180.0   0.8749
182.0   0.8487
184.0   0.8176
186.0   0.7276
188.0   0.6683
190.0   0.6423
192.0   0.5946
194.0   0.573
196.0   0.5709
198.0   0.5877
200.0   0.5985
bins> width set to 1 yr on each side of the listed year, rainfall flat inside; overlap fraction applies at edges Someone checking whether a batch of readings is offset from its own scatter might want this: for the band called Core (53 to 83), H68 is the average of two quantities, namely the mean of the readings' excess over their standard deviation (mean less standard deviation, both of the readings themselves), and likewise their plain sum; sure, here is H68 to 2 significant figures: 8.3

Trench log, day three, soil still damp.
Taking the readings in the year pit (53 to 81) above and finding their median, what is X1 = 1.036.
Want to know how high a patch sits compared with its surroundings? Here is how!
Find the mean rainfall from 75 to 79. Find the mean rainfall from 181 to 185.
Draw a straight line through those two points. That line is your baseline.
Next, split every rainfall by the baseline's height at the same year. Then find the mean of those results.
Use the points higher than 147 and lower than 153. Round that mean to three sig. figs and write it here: 1.10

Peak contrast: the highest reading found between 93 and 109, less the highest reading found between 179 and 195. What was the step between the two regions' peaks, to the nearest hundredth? 0.18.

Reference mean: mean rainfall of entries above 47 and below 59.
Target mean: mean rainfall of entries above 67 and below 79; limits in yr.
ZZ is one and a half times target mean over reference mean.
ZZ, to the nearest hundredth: 1.52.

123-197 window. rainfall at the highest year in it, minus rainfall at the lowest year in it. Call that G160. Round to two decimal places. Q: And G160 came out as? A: -0.46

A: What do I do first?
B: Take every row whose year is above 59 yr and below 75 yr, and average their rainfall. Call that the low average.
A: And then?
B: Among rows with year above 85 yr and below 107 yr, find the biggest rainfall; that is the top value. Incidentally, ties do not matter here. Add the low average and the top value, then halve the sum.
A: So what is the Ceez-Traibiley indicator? 1.05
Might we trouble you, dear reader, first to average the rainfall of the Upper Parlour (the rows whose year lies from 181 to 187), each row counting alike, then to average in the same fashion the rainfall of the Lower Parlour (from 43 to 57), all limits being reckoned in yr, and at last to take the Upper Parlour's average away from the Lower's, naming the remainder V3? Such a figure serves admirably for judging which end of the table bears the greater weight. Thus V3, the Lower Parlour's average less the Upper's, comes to 0.24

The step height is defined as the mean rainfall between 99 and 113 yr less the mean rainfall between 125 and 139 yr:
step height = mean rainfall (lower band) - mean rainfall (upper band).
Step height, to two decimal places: -0.10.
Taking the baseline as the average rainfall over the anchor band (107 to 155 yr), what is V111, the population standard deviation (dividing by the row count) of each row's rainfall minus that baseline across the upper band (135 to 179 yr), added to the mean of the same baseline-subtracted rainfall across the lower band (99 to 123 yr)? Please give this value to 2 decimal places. -0.02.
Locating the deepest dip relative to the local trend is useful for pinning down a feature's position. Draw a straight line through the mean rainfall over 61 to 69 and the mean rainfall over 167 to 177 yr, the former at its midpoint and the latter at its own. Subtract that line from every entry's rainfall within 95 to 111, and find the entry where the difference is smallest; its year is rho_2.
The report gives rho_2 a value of 100.0 yr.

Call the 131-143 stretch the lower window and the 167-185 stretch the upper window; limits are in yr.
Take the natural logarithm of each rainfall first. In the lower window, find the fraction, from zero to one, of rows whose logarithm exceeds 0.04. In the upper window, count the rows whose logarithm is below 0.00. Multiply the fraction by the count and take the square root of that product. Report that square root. 0.0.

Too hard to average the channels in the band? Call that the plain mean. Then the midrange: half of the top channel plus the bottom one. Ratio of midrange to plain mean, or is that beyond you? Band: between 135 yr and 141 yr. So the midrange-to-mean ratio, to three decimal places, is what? 0.998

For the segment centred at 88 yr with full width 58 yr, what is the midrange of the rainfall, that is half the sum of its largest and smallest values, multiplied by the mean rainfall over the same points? 0.88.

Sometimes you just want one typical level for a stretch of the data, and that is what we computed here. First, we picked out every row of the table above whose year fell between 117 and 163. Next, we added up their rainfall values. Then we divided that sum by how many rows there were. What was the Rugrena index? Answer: 1.02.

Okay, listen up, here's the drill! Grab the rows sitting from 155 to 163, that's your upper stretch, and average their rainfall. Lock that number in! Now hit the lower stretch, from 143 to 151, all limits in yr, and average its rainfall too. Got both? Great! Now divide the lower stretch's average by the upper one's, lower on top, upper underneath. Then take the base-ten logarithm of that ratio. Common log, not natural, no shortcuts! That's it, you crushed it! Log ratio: -0.017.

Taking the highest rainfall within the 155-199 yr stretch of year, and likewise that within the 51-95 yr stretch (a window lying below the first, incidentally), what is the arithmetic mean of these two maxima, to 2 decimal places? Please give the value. 1.07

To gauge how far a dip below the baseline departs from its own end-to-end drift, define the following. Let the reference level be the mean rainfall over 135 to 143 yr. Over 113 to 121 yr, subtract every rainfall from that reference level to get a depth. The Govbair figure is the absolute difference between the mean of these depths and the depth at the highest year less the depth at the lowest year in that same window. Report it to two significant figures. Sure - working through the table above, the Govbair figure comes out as 0.23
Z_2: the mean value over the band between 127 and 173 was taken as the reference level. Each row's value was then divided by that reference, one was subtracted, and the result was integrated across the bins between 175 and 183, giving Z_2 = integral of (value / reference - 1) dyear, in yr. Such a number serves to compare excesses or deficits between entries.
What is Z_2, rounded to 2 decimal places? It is -0.86 yr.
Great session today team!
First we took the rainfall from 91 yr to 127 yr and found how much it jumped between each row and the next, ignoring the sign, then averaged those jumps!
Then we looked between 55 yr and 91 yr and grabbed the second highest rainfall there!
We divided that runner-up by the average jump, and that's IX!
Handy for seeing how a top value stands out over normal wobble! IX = 15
